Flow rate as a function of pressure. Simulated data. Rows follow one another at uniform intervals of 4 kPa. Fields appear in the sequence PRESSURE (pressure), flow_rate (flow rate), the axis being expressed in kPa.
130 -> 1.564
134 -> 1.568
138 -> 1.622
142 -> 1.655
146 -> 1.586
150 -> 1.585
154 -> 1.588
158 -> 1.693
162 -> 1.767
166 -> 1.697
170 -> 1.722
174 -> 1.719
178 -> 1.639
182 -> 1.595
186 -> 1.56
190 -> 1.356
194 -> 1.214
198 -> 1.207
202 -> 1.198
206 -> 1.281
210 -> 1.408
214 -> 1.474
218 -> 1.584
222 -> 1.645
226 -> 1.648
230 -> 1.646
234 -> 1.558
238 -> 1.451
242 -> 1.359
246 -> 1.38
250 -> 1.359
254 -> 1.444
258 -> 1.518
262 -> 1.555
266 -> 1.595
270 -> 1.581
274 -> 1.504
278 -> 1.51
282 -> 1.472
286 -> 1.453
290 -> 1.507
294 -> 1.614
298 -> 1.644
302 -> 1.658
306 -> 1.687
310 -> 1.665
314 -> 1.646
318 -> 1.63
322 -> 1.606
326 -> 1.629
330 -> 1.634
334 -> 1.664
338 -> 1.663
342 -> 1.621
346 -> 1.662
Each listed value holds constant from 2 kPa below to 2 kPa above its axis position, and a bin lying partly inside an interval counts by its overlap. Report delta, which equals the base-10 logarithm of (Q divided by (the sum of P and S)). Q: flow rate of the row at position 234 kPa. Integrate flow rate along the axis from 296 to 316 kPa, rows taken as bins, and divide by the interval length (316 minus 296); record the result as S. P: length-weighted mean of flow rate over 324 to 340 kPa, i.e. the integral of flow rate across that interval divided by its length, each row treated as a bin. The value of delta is -0.33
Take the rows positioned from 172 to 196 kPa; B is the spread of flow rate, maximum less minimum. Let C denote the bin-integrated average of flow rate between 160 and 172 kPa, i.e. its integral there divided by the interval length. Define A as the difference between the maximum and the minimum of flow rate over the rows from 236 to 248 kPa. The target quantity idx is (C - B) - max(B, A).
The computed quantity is 0.7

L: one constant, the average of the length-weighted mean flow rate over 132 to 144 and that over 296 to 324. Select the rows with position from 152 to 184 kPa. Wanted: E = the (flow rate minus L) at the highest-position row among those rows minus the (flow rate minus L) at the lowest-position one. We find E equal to 0.01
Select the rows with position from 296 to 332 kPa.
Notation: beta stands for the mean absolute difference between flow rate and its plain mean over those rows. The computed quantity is 0.017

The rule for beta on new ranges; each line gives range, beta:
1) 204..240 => 0.105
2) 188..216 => 0.092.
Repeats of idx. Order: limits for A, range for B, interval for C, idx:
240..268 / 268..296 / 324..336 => 1.2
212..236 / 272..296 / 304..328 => 1.3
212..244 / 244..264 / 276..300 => 1.0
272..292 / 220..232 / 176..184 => 1.6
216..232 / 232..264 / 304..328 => 1.2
